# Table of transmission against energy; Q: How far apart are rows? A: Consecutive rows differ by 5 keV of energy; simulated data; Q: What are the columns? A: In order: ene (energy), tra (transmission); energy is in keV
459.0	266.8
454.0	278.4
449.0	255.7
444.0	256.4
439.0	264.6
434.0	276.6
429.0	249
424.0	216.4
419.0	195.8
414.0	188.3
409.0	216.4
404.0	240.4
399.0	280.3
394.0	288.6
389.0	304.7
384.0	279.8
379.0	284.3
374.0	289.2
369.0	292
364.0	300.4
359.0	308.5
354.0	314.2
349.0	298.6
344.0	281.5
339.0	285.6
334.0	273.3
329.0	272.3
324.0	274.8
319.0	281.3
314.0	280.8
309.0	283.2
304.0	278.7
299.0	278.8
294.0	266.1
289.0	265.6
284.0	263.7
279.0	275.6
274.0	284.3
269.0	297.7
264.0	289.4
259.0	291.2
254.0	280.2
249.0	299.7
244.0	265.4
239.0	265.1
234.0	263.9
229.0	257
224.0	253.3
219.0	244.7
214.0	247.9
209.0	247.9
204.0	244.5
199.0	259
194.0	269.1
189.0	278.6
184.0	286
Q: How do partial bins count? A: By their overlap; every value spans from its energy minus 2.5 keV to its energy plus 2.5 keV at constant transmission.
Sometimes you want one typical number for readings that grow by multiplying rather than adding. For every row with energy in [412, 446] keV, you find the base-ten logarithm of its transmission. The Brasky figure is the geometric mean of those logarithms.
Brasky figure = 2.367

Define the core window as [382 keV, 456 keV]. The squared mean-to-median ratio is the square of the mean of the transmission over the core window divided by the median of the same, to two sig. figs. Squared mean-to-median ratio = 0.97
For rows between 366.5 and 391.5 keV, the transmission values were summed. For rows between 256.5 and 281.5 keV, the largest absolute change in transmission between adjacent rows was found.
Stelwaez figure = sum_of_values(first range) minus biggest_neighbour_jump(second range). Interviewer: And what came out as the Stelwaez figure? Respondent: 1437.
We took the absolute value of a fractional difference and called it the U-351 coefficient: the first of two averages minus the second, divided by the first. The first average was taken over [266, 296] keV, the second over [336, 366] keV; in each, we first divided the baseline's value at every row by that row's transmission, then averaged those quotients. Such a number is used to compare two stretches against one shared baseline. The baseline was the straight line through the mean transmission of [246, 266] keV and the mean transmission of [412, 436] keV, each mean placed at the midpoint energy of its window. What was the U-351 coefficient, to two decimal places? 0.16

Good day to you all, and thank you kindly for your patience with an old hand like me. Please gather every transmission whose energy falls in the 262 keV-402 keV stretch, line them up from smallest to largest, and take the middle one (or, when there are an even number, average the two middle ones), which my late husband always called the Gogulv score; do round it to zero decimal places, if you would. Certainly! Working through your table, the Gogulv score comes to 282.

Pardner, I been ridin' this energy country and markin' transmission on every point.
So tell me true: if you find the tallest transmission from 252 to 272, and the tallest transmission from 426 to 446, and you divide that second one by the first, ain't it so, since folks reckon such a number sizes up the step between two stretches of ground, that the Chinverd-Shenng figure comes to 0.93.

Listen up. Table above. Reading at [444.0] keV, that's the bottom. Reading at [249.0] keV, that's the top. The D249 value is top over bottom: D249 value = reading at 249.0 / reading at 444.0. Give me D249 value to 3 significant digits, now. 1.17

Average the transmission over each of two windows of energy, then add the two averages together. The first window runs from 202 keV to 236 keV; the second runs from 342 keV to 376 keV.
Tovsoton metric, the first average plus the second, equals 549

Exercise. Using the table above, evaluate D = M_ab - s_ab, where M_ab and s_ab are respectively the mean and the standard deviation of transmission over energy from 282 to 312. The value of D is 265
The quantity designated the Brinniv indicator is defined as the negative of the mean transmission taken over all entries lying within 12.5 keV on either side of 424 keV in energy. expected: -225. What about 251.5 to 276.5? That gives -289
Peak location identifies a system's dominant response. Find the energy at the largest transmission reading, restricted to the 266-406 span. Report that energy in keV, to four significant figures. 354.0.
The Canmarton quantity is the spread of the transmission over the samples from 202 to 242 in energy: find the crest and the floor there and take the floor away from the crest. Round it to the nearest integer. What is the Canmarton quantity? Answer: 21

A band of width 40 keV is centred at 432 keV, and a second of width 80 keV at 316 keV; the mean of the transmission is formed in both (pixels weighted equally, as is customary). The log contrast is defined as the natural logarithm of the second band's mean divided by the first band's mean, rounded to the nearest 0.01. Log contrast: 0.16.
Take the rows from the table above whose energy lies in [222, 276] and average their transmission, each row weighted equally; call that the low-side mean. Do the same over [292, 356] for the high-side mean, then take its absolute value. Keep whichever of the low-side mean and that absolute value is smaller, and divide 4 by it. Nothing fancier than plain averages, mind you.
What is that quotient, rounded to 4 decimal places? 0.0144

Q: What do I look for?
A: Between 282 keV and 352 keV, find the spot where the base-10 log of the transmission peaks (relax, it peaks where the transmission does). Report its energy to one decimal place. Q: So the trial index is 349.0 keV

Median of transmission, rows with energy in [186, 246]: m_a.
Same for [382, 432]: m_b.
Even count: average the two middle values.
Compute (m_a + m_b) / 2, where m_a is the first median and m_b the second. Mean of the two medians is 251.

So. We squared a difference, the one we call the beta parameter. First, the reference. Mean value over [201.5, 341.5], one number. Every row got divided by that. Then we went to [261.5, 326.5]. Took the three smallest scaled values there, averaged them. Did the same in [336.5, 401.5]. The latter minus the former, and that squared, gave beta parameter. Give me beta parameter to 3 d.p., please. 0.003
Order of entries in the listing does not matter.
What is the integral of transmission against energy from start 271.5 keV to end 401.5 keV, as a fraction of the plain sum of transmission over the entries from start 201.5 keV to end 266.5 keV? 11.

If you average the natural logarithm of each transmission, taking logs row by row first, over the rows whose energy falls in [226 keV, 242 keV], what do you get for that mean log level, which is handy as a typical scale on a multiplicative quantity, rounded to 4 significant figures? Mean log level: 5.568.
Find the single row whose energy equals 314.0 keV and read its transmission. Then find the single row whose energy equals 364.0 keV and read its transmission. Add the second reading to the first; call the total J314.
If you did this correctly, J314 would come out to 581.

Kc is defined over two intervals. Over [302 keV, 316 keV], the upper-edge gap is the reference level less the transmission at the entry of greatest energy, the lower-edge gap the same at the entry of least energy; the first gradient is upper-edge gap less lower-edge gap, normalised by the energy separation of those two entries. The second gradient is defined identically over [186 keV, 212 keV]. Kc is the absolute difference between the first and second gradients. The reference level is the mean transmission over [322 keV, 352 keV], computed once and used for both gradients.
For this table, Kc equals 1.7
